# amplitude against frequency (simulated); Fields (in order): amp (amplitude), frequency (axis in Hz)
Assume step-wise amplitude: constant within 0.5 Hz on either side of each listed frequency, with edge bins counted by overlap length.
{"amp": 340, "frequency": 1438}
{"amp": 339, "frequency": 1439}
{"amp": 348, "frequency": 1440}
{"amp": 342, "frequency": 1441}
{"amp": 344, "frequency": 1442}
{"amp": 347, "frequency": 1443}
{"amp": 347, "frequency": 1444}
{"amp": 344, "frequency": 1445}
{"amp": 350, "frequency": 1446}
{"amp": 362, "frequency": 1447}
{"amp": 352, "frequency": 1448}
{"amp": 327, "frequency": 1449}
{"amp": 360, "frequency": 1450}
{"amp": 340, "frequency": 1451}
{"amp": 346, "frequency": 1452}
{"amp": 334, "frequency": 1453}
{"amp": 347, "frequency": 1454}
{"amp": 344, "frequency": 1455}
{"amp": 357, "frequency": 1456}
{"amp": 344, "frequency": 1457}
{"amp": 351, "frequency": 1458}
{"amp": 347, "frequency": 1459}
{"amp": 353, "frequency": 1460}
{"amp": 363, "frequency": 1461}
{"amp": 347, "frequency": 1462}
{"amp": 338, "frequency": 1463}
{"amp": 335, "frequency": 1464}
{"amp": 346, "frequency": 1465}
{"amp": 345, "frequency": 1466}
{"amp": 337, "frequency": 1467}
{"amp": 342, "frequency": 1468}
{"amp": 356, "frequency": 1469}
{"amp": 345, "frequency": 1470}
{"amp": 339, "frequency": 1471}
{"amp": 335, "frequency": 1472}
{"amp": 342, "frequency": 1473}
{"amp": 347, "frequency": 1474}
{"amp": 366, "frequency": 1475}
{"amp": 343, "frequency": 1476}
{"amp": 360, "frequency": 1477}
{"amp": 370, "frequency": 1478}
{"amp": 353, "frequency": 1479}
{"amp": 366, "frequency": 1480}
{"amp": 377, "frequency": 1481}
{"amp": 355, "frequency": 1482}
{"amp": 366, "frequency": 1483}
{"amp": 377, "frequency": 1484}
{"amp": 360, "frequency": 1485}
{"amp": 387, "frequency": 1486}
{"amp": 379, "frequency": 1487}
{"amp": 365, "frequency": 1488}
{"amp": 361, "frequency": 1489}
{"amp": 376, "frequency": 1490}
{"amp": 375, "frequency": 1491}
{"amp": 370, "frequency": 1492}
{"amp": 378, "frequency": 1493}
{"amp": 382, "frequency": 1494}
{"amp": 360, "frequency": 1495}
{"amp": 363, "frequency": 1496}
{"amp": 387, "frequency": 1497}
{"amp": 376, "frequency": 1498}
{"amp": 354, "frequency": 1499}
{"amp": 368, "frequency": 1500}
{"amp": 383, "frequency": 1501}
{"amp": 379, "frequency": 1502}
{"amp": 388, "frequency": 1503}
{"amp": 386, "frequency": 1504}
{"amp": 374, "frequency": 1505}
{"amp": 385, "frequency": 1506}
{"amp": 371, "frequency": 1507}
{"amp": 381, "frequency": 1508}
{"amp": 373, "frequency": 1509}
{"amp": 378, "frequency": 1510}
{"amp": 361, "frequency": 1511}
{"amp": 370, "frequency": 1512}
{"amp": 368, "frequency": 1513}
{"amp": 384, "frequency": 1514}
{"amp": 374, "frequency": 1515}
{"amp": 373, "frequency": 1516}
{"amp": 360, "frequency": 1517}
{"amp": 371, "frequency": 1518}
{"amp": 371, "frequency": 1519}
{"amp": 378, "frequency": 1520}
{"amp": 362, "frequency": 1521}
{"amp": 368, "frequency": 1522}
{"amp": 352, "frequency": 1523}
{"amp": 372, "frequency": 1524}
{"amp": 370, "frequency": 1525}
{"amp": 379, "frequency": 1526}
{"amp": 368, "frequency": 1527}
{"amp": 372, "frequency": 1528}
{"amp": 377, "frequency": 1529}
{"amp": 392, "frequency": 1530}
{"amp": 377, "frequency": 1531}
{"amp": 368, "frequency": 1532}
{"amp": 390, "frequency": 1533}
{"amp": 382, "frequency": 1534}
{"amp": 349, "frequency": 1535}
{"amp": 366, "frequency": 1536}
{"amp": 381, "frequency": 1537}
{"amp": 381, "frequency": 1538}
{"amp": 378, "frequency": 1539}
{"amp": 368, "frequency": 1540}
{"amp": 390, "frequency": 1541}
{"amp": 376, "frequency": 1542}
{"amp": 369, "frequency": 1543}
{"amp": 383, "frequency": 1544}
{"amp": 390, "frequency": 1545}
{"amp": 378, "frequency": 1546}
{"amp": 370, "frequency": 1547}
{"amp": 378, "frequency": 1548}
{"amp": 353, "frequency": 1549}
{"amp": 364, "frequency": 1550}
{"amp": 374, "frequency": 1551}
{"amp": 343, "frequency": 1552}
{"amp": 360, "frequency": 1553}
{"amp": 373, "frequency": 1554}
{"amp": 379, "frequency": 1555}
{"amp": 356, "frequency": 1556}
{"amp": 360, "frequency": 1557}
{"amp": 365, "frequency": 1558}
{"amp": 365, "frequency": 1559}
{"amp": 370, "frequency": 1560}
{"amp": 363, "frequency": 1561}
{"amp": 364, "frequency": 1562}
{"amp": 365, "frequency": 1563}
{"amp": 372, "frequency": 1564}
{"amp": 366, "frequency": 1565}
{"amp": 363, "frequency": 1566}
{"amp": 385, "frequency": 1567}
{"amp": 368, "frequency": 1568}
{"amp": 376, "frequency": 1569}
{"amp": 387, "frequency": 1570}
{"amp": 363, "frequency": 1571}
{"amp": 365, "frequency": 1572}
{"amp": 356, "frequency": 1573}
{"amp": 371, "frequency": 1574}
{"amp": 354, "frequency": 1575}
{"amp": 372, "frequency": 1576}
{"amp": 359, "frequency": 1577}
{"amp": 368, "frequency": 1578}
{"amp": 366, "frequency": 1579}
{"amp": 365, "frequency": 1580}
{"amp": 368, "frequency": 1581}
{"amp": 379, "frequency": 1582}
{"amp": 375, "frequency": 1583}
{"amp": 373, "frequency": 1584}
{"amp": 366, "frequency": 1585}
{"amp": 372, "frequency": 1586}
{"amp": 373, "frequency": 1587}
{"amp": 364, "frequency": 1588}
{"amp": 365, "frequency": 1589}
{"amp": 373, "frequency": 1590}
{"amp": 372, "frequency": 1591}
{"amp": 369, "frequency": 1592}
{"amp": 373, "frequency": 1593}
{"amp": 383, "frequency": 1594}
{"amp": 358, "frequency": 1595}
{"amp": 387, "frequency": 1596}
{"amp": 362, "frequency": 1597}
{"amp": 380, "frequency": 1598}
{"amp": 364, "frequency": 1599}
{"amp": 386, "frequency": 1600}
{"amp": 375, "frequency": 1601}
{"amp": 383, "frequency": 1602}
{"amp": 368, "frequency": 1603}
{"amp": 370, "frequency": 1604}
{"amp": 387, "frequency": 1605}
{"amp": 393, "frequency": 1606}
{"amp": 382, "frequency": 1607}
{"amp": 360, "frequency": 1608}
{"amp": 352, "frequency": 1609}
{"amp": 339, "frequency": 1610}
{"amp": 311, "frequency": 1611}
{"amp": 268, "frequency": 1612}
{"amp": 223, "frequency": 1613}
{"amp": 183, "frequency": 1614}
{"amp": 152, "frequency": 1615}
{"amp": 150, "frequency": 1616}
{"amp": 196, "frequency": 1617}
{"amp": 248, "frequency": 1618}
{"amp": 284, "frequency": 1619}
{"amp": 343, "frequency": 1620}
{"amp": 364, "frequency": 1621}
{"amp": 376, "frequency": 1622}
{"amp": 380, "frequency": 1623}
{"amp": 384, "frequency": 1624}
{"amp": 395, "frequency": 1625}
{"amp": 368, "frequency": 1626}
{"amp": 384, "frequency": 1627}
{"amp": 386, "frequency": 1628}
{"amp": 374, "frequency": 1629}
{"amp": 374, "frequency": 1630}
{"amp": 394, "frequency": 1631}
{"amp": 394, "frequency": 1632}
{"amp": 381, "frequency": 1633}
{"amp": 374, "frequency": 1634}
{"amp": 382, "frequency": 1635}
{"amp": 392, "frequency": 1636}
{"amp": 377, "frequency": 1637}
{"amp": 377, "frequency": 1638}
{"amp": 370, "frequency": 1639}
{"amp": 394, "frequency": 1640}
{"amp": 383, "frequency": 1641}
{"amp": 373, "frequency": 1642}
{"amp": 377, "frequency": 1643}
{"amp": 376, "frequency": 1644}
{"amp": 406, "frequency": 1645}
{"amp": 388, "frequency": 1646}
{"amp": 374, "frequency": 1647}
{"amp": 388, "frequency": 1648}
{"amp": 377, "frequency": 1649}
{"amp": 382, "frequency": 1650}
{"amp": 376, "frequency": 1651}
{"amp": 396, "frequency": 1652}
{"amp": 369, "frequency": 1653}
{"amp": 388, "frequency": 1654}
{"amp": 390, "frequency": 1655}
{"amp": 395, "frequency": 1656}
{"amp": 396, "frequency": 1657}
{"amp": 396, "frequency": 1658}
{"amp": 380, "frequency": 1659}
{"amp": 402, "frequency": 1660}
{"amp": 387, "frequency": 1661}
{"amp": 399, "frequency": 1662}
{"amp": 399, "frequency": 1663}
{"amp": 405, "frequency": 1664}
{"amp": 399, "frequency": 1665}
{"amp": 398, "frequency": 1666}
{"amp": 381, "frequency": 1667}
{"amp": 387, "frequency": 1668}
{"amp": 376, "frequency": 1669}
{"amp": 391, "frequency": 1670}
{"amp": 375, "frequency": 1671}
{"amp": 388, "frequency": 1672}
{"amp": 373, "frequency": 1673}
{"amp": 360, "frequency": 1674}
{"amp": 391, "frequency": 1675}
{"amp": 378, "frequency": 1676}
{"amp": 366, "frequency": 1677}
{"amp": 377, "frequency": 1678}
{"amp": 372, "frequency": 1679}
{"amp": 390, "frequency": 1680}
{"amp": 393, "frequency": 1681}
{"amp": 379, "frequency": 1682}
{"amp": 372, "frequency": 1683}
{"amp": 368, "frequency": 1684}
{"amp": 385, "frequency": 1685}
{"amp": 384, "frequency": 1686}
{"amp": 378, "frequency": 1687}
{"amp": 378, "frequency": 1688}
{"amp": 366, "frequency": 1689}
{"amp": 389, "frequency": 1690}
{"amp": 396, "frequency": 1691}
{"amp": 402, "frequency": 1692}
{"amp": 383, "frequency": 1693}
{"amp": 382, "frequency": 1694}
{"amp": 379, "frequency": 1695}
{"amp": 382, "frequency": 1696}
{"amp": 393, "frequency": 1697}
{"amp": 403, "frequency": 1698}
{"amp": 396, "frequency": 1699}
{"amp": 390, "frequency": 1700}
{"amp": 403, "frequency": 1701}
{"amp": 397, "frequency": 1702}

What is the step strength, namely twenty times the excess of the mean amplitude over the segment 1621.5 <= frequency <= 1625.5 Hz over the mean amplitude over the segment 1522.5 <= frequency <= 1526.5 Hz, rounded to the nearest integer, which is 310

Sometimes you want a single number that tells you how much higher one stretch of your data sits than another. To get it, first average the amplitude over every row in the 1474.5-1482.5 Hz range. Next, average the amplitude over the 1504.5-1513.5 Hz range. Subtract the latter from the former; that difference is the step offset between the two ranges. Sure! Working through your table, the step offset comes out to -12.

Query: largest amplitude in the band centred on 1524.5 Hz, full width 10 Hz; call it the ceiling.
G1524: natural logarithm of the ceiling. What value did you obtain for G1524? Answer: 5.94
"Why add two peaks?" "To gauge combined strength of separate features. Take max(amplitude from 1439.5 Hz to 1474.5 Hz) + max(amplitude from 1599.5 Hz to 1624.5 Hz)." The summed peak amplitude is 756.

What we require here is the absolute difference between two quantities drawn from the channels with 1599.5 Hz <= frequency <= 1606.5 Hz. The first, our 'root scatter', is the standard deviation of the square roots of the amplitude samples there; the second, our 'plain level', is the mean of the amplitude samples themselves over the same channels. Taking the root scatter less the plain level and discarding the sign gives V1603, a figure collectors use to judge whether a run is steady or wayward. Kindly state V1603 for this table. 380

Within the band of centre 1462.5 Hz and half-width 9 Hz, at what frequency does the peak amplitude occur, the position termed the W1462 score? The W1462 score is 1461 Hz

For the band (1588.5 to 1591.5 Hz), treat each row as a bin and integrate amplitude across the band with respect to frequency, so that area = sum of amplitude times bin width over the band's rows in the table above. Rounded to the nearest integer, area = 1110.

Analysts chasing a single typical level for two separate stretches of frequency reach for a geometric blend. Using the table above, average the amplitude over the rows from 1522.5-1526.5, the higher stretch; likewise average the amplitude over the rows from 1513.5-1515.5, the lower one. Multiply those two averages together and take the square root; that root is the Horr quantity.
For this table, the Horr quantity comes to 374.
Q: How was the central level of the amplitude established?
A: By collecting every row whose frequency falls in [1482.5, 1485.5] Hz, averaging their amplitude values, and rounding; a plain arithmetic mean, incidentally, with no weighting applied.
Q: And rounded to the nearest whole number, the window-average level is 368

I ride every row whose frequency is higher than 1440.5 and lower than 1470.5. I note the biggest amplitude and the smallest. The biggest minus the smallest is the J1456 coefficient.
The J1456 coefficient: 36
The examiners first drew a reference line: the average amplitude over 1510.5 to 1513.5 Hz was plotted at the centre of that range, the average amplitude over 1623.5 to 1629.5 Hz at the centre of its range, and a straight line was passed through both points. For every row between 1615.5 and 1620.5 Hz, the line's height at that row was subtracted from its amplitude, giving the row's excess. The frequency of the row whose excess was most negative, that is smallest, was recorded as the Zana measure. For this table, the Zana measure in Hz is 1616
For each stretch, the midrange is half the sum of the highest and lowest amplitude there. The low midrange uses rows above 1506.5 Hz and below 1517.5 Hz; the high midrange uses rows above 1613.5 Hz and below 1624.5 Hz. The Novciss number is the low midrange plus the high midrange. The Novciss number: 639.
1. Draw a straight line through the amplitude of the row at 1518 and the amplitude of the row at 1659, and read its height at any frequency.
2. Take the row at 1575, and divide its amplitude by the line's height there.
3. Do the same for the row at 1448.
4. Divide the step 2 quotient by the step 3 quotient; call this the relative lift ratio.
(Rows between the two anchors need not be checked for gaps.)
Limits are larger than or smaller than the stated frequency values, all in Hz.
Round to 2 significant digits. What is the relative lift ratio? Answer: 0.98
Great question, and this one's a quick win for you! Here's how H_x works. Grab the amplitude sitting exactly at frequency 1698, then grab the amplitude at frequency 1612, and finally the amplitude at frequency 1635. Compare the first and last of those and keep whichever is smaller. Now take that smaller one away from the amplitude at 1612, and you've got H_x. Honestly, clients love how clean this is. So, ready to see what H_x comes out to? -114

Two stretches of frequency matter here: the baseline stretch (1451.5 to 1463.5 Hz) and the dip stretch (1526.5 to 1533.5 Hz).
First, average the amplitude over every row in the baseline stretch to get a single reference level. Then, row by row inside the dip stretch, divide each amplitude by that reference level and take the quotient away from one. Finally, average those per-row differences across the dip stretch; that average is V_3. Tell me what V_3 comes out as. -0.09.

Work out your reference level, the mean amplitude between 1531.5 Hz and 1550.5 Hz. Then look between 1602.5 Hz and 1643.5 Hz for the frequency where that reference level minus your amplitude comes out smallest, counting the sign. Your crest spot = 1625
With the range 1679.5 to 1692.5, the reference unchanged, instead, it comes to 1692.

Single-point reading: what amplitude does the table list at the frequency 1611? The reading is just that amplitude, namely 311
